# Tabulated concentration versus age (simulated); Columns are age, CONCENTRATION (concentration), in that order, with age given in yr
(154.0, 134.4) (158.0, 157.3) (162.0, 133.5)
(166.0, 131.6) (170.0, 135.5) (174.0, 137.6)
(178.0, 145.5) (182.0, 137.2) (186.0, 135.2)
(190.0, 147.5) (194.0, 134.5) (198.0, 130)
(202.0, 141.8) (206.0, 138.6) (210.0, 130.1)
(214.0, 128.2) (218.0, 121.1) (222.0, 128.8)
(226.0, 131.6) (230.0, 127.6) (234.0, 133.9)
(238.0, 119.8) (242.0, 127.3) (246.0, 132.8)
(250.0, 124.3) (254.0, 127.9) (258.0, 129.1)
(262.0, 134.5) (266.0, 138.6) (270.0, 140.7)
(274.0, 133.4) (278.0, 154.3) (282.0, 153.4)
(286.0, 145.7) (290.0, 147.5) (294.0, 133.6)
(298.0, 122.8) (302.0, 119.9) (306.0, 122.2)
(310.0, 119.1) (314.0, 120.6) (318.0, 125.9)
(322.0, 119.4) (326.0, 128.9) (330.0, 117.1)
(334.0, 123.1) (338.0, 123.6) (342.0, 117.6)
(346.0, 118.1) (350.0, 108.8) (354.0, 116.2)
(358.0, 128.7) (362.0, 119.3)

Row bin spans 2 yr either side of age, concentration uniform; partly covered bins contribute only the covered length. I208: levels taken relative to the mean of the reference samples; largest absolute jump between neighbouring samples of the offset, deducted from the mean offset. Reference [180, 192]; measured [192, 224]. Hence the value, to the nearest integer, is -20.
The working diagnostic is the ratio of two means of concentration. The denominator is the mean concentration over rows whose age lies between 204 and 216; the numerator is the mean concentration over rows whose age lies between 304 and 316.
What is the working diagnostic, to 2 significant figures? 0.91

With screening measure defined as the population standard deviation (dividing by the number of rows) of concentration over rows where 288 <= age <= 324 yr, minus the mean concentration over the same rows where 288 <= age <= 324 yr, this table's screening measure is -117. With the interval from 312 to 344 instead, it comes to -118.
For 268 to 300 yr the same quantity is -131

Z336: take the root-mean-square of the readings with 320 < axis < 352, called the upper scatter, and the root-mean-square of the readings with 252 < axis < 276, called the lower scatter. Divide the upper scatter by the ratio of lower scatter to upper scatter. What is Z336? 107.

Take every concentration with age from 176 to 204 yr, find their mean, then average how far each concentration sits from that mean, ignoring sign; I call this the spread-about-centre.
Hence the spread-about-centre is 5.2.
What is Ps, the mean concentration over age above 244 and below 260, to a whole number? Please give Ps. 129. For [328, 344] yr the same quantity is 120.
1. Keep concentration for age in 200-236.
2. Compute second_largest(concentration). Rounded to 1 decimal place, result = 138.6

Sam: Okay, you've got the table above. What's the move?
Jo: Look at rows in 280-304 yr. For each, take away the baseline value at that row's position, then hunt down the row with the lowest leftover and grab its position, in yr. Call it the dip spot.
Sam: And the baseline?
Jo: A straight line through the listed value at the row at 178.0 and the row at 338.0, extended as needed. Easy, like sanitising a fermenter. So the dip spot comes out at 302.0 yr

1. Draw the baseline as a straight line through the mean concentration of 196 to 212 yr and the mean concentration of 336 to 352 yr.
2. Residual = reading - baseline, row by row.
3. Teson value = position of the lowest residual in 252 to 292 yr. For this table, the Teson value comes 254.0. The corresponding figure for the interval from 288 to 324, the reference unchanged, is 302.0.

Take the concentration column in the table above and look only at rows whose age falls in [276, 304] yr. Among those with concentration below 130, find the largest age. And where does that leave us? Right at 302.0 yr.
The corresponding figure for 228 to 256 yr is 254.0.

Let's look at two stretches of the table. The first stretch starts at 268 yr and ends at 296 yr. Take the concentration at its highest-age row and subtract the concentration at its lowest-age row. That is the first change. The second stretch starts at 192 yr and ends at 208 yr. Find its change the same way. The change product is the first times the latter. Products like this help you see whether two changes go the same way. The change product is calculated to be -29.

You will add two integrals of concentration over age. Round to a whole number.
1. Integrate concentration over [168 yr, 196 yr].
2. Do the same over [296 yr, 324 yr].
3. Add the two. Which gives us 7292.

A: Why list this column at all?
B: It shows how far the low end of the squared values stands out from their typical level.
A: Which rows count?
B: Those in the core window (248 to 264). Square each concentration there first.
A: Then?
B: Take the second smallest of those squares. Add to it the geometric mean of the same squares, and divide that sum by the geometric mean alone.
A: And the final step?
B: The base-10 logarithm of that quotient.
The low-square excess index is 0.298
